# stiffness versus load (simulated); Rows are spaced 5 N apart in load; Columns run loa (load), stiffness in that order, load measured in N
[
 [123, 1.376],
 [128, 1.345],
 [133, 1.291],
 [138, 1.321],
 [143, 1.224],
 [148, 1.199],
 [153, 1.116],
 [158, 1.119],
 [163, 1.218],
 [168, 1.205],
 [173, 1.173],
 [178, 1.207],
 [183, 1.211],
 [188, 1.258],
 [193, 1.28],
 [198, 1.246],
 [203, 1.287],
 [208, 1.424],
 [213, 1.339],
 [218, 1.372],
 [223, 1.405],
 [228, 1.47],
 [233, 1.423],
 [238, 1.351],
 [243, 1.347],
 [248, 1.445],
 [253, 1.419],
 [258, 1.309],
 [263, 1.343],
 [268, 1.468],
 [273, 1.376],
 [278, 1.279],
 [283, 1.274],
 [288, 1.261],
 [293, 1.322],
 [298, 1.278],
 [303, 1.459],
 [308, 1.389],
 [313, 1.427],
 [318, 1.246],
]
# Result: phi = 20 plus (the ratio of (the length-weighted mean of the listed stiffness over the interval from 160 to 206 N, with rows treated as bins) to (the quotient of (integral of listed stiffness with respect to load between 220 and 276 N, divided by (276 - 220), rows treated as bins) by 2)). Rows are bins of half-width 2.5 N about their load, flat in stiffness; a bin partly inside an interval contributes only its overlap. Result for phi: 21.8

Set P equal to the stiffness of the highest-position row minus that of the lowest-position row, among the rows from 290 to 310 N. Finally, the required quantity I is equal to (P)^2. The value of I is 0.0045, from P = 0.067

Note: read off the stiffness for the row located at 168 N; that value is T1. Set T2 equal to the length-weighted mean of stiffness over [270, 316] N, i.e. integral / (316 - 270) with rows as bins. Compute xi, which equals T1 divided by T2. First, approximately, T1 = 1.205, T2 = 1.34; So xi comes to 0.90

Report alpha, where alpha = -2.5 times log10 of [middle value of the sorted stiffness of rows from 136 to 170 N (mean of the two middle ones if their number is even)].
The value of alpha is -0.2025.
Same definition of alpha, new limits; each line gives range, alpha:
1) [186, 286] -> -0.3250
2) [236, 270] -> -0.3266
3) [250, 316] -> -0.3202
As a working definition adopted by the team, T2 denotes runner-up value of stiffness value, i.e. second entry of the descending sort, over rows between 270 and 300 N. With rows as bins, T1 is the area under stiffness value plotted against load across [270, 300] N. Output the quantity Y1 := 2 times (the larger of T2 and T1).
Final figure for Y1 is 78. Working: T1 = 39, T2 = 1.322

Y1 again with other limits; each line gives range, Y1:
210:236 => 73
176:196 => 50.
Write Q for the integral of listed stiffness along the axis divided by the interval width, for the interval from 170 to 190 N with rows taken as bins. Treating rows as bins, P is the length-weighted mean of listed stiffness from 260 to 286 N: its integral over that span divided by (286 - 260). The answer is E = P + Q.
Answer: 2.56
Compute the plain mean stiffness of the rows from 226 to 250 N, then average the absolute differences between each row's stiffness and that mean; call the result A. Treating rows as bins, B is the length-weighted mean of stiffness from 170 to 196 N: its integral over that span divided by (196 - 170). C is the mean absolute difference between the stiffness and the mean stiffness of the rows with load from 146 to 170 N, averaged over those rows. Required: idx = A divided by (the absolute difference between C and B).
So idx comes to 0.039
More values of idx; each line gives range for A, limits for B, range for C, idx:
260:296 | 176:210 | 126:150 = 0.045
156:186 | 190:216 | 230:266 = 0.022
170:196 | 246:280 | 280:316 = 0.026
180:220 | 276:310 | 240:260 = 0.045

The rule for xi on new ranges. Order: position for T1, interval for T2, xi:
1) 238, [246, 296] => 1.00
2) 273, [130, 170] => 1.13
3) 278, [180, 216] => 0.99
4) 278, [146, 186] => 1.08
